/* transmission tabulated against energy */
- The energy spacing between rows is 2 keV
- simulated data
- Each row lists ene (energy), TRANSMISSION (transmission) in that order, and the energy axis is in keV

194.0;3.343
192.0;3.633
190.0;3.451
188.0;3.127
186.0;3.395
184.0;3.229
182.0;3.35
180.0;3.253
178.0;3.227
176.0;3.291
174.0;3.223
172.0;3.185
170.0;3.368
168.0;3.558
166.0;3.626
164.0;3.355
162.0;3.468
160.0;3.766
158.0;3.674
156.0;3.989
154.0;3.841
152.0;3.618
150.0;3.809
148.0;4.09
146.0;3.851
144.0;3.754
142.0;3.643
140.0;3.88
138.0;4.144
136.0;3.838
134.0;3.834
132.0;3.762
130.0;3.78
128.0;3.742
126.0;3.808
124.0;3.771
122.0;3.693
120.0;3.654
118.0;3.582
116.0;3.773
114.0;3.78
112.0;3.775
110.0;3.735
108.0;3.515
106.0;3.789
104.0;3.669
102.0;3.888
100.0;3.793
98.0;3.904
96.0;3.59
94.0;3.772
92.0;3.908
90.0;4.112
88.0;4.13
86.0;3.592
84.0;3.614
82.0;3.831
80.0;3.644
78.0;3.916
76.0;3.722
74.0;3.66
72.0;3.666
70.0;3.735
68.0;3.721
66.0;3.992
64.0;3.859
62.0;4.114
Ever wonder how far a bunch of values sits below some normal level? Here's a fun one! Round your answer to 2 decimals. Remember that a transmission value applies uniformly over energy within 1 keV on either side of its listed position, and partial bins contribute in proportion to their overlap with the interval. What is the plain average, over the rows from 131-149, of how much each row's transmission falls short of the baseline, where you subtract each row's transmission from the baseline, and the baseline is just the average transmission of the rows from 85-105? -0.03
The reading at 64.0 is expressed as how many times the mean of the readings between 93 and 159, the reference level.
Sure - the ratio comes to 1.02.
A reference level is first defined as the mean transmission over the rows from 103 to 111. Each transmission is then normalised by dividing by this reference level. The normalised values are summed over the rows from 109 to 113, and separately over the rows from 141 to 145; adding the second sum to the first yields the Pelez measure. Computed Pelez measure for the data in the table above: 4.05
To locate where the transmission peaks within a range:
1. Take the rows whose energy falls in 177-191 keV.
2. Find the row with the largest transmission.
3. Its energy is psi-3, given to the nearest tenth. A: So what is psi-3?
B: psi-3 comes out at 190.0 keV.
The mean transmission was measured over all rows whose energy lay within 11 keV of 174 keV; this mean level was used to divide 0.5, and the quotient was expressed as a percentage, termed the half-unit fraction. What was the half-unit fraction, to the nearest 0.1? 15.0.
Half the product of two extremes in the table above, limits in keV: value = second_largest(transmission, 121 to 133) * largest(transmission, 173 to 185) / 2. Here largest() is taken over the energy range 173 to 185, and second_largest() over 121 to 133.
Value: 6.33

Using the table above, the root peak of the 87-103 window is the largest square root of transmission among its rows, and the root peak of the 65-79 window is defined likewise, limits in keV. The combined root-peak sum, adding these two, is 4.030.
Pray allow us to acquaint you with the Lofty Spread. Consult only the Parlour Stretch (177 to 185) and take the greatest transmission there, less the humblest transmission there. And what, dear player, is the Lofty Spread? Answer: 0.12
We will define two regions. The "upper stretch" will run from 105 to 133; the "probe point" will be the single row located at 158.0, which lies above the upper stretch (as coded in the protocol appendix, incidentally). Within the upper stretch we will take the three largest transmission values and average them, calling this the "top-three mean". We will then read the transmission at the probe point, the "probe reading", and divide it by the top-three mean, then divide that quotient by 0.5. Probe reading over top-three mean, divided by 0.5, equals 1.94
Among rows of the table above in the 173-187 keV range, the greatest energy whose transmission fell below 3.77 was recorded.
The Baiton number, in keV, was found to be 186.0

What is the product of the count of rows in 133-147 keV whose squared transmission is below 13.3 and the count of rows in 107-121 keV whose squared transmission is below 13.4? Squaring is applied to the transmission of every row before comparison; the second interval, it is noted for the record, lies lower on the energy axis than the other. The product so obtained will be 3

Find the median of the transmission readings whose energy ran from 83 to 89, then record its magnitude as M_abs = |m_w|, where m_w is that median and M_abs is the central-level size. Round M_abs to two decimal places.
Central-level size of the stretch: 3.61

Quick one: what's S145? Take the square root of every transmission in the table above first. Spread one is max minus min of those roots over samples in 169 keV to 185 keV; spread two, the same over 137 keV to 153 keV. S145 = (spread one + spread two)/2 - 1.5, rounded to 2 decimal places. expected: -1.41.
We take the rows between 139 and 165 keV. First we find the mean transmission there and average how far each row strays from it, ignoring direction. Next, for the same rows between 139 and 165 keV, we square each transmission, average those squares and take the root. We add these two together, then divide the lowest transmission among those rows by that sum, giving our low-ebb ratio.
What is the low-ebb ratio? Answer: 0.86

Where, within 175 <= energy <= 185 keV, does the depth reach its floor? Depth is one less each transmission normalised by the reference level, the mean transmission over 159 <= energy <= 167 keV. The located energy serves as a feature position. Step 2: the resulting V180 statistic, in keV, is 182.0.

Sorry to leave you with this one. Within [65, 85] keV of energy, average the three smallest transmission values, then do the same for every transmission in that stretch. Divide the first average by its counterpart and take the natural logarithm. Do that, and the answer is -0.0300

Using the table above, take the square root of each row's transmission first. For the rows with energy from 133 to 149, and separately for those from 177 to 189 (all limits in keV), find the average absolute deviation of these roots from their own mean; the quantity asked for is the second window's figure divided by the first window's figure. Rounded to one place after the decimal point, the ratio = 0.7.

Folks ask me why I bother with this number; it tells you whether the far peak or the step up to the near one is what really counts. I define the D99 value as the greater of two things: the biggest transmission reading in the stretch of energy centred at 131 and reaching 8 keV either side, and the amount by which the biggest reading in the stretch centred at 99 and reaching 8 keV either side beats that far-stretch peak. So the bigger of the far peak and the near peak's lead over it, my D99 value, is 4.1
